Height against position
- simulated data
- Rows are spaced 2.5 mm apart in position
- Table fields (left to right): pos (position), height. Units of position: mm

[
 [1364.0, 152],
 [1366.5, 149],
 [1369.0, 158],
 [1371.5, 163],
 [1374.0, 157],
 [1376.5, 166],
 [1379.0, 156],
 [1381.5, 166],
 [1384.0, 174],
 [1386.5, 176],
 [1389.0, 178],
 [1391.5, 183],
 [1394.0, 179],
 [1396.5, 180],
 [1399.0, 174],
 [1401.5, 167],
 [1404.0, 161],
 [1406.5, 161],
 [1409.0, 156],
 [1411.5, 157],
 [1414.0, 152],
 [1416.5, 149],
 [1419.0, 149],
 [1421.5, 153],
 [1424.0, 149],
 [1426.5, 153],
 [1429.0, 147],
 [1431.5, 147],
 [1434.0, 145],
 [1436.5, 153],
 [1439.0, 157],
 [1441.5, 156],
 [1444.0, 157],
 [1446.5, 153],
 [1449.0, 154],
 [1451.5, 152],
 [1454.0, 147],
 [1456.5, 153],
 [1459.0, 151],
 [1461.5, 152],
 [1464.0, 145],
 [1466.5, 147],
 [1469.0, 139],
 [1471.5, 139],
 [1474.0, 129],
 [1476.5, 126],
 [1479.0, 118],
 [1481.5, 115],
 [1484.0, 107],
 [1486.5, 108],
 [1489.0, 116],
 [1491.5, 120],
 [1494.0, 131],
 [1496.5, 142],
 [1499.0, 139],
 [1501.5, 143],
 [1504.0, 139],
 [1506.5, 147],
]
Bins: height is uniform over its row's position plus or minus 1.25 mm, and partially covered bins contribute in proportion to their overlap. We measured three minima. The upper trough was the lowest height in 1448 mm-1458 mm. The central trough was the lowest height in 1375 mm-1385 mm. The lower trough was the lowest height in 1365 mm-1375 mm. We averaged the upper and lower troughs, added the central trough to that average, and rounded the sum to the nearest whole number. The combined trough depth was 304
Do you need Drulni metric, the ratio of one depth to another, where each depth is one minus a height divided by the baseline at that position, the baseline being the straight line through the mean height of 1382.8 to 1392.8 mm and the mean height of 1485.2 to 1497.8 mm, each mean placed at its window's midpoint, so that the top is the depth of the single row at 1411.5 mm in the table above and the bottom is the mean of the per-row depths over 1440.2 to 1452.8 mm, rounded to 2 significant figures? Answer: -1.0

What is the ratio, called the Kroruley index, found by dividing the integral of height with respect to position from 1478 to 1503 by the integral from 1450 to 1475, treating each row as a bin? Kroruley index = 0.852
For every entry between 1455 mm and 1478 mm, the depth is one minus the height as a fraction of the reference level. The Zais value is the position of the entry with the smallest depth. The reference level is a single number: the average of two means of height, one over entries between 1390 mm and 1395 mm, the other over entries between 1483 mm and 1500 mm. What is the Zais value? 1456.5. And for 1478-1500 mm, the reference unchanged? 1496.5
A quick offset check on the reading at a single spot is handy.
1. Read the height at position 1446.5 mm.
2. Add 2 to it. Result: 155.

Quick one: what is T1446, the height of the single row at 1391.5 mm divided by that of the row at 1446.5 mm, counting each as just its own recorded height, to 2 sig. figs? 1.2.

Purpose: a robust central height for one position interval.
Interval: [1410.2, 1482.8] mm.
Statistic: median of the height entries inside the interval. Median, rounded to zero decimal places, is 149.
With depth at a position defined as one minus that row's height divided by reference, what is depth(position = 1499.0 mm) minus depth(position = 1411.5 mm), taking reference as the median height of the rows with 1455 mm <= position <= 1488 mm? 0.13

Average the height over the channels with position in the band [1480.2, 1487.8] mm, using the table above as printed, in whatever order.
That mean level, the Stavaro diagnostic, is 110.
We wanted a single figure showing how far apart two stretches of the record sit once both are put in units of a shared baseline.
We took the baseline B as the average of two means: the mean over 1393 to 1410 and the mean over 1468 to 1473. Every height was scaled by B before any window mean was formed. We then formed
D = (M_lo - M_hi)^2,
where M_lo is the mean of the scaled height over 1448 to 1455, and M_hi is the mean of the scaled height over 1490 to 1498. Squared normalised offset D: 0.017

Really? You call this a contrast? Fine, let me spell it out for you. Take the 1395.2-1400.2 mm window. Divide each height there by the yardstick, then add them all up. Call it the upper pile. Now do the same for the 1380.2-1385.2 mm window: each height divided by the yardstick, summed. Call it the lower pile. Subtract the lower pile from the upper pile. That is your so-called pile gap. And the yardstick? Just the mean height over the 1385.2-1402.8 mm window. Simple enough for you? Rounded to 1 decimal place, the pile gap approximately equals 0.1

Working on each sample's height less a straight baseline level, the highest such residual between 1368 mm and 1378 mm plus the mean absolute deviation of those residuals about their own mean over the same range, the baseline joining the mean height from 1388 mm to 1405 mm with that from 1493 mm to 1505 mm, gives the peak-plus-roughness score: -12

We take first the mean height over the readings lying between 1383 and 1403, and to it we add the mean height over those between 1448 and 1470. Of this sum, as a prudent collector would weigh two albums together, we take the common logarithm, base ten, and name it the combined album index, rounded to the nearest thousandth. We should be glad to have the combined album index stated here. 2.512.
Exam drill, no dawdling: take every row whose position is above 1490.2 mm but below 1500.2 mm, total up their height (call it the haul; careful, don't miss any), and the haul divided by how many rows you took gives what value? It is 133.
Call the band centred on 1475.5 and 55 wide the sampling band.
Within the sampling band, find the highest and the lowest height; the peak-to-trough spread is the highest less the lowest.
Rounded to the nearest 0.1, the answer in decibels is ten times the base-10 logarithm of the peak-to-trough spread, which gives 16.7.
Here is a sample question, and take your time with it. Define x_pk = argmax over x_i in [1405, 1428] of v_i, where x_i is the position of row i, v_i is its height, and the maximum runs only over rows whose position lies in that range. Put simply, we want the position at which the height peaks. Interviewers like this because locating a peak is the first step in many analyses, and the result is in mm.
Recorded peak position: 1406.5 mm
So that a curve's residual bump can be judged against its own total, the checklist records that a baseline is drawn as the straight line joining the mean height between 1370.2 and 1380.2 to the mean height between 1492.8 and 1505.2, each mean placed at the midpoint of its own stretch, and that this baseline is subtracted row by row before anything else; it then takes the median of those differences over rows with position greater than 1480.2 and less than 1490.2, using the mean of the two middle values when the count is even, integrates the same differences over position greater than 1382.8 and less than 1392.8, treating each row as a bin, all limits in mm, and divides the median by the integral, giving -0.15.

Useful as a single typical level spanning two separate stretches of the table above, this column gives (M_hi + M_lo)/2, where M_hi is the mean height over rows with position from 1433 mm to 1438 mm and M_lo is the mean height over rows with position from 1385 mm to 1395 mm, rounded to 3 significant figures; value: 164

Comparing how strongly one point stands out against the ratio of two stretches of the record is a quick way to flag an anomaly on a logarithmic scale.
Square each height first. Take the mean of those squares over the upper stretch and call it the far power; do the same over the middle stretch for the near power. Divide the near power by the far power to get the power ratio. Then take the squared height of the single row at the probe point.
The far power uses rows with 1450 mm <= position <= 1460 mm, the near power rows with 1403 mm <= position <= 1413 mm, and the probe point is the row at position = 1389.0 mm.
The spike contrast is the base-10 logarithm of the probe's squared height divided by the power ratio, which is 4.46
